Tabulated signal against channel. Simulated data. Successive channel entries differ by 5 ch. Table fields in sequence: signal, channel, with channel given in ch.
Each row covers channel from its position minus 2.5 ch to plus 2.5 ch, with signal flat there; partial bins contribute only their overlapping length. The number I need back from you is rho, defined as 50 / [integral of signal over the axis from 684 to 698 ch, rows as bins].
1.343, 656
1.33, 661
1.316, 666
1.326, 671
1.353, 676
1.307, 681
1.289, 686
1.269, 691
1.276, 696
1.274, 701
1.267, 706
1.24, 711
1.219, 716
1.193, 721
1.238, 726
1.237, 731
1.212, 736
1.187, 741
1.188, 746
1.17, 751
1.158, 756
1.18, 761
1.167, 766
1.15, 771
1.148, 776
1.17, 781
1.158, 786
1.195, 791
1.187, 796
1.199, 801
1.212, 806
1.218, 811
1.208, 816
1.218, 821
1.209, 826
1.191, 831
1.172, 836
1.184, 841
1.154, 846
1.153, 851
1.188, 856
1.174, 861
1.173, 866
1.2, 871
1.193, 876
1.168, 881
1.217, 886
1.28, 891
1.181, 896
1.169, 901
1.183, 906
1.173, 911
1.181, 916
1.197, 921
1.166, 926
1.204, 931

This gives 2.8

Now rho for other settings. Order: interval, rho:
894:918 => 1.8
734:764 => 1.4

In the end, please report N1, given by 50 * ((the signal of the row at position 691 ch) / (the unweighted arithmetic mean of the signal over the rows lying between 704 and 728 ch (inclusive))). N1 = 51.5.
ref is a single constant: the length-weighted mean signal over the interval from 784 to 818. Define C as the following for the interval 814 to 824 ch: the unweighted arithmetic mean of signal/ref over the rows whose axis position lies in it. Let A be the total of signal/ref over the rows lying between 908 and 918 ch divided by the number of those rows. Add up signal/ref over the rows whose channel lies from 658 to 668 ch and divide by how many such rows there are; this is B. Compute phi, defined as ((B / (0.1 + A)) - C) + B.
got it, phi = 1.11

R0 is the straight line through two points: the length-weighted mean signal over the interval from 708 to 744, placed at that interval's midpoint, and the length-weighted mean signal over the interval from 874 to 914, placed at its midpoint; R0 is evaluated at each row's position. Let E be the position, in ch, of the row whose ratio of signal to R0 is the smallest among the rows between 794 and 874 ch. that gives 851 ch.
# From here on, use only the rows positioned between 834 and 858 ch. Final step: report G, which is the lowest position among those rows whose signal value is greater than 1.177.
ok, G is 841 ch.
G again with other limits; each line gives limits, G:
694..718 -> 696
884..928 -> 886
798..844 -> 801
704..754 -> 706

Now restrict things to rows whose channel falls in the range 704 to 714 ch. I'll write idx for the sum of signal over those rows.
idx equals 2.51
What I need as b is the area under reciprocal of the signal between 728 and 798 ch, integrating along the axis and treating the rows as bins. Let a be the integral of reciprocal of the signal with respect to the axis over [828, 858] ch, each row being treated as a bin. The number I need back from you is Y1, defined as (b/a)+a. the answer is 28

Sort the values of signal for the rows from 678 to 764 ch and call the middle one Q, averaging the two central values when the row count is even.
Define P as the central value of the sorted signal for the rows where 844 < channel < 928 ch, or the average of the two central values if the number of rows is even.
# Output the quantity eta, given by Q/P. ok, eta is 1.05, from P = 1.18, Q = 1.24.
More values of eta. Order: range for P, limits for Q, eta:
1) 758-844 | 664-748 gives 1.07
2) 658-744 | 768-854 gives 0.94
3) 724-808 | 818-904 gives 1.00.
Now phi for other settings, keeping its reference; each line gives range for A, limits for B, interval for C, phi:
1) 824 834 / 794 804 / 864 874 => 0.91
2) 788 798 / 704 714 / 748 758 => 1.03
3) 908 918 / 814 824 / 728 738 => 0.93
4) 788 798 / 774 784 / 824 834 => 0.85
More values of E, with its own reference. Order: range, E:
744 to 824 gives 776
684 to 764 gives 756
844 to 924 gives 851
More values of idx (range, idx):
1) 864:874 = 2.37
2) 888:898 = 2.46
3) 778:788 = 2.33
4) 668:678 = 2.68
